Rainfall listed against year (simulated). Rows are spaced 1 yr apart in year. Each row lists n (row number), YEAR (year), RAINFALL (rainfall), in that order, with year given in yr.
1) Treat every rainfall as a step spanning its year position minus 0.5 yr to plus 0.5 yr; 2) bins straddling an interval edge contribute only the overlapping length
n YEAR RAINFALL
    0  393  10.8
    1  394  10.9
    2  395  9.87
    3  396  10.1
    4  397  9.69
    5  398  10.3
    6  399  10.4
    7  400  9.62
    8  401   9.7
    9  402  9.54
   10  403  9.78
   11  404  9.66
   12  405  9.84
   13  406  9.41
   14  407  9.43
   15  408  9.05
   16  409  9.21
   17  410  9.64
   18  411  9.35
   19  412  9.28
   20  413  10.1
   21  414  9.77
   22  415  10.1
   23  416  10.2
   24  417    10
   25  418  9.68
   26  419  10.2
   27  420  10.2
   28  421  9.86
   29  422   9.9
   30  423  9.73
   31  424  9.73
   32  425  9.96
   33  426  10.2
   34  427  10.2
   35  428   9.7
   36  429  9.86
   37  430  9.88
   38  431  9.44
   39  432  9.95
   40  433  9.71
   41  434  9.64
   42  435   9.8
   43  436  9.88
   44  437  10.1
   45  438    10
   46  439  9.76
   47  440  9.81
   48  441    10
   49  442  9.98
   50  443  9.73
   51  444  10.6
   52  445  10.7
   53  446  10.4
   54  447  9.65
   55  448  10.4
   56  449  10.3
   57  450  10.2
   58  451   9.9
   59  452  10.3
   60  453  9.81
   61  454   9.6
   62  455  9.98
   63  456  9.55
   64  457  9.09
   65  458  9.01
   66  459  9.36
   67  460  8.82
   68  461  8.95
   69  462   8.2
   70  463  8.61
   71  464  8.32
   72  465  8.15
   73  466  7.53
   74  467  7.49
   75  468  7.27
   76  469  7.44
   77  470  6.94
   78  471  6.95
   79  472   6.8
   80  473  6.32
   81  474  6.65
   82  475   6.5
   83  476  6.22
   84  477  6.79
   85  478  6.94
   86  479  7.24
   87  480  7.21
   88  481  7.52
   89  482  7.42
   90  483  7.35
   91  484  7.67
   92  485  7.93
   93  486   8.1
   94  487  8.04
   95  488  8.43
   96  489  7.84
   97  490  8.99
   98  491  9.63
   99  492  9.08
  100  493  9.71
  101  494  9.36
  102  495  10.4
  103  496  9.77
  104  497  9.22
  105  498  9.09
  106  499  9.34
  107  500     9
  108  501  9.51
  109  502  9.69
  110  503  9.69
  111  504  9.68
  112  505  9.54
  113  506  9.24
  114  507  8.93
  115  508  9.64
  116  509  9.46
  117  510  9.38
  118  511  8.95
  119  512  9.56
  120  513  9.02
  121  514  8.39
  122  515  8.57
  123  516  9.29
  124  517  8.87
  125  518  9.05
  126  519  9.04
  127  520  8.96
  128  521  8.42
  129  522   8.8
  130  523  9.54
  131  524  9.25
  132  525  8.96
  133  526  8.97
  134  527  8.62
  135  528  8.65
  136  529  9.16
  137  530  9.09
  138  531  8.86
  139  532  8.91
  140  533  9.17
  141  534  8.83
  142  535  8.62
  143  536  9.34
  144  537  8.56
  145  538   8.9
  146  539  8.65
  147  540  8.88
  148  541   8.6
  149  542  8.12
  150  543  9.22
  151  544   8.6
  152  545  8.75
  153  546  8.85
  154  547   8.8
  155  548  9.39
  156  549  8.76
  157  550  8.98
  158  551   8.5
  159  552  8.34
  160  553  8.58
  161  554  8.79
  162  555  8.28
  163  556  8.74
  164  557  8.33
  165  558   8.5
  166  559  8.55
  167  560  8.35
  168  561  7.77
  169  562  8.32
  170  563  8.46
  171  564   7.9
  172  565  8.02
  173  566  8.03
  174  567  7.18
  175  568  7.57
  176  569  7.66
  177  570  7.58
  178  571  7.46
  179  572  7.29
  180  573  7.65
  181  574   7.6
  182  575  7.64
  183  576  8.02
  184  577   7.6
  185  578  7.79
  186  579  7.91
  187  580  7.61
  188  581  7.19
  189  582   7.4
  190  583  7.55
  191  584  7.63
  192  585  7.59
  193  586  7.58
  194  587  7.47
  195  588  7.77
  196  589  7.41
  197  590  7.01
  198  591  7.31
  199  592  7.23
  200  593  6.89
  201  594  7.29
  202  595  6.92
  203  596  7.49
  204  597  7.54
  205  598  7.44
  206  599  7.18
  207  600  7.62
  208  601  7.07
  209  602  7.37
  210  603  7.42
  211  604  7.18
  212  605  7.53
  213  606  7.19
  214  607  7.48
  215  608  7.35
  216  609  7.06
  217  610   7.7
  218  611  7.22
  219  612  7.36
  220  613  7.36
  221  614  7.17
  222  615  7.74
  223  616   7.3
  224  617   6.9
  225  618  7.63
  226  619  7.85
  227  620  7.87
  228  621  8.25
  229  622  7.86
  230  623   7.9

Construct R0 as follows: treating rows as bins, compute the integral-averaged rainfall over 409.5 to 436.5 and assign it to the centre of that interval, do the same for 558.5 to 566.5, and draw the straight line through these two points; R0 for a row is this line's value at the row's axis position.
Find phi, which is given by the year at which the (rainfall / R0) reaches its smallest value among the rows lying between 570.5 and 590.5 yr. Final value 590 yr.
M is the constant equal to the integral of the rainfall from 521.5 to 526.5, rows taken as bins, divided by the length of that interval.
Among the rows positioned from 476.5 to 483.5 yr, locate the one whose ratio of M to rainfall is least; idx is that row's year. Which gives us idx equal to 481 yr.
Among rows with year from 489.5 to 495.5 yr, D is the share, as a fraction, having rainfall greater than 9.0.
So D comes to 0.8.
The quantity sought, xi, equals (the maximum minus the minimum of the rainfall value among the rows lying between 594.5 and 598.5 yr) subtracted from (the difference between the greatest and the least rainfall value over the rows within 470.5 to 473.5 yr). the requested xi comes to 0.01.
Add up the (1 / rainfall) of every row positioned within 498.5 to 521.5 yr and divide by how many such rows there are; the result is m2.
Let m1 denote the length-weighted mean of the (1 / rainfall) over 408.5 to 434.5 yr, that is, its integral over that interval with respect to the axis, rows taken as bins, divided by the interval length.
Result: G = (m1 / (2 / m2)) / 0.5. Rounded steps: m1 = 0.1019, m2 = 0.109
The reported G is 0.0111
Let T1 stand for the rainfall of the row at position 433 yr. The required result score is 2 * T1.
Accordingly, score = 19.4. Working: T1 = 9.71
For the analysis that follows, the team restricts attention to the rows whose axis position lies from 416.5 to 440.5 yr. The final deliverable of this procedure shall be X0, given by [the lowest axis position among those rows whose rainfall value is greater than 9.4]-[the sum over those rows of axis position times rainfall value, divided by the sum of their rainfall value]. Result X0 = -11.5 yr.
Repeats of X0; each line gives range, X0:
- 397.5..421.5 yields -11.5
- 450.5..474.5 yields -10.5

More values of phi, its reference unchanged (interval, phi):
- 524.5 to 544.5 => 542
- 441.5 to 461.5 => 460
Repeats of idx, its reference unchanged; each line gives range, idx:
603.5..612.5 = 610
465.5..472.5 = 466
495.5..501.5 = 496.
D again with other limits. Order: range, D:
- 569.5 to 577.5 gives 0.0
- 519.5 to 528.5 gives 0.2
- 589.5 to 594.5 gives 0.0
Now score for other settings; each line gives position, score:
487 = 16.1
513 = 18.0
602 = 14.7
